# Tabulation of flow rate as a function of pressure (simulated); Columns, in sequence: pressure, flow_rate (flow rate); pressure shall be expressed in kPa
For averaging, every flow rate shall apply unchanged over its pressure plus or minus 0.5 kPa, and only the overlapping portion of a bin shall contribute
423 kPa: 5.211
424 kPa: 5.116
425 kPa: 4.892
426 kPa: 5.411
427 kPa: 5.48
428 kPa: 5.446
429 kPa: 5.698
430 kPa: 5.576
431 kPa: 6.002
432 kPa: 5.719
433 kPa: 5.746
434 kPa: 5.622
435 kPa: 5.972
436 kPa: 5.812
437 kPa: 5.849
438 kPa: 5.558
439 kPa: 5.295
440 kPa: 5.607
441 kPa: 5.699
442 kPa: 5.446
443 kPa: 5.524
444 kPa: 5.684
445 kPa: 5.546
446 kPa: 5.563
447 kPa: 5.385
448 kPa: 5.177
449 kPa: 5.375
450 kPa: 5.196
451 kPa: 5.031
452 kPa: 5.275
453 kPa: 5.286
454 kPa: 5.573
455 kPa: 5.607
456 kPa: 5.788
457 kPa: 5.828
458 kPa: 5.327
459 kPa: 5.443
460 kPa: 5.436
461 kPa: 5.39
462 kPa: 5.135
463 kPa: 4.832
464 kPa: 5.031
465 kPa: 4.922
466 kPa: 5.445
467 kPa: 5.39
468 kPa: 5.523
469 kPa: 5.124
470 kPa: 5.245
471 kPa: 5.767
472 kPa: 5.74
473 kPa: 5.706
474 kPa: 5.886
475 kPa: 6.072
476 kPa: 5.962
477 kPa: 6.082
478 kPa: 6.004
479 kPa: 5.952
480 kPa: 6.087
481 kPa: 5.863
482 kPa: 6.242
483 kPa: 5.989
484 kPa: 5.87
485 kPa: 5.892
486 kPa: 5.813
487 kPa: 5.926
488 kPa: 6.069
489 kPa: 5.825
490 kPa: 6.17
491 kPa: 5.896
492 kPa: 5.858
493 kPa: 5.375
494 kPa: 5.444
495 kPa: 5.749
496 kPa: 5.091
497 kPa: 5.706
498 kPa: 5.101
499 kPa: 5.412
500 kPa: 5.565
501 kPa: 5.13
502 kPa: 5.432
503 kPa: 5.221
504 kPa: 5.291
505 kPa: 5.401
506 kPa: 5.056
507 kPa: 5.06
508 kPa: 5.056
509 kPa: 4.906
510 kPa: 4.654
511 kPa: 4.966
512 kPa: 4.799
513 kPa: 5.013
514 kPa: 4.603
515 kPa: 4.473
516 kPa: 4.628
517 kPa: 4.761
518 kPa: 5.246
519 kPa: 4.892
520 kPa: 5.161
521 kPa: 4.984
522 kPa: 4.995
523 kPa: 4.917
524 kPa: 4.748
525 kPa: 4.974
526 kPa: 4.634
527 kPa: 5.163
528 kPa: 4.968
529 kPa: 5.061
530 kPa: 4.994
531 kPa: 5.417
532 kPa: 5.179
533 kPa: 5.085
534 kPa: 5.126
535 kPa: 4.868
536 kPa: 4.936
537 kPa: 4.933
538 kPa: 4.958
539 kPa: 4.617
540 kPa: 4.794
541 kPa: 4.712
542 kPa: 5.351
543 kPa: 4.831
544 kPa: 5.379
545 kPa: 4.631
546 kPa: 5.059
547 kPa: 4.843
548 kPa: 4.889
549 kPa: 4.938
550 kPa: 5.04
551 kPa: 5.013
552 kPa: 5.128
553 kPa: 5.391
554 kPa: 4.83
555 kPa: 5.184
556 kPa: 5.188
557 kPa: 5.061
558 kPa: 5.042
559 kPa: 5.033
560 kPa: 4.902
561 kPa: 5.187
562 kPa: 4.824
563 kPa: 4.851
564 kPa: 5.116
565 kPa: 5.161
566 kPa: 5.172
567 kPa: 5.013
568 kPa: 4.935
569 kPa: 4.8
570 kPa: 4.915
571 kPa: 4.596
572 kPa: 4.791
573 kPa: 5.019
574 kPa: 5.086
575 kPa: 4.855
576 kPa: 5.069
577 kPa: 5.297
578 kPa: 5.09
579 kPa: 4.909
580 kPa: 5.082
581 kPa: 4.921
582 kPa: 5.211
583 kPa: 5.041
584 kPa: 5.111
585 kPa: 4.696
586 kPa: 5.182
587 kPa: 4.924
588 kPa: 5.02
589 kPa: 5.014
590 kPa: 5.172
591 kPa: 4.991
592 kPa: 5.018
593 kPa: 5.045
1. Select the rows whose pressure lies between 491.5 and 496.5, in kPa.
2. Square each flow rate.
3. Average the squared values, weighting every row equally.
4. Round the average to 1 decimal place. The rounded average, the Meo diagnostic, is 30.4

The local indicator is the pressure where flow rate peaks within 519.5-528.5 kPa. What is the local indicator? 527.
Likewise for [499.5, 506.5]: 500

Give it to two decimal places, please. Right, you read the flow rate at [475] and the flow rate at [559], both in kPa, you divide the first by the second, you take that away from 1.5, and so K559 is 0.29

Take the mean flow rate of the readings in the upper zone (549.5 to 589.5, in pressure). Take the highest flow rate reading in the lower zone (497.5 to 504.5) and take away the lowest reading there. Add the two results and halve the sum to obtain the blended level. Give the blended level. 2.74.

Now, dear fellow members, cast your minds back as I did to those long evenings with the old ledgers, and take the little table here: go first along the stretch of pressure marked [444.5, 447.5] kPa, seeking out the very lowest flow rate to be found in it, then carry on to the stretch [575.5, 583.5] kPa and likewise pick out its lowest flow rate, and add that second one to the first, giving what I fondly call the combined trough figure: 10.3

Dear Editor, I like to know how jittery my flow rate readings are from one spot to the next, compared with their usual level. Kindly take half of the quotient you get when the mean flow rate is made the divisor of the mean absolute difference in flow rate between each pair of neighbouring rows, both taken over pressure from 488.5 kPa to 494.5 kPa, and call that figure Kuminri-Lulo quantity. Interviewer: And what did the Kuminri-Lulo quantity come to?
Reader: 0.0210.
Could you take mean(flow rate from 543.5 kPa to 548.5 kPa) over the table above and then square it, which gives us 25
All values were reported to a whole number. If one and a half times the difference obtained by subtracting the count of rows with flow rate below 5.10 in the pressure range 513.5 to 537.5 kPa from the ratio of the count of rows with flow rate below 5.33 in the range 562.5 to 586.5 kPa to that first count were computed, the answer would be -25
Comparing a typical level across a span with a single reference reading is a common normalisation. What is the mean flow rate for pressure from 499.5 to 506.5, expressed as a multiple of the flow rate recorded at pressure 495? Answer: 0.92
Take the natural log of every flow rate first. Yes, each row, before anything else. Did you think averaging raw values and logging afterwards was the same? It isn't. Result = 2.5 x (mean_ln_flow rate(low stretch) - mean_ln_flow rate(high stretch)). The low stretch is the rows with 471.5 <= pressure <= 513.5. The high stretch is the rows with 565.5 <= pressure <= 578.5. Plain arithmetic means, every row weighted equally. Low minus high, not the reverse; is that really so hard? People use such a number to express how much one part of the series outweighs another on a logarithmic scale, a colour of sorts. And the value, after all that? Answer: 0.282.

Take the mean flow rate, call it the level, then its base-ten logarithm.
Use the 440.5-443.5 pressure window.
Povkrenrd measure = 0.745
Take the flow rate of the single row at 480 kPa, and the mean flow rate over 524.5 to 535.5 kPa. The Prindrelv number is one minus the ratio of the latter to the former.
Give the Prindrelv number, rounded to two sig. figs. 0.17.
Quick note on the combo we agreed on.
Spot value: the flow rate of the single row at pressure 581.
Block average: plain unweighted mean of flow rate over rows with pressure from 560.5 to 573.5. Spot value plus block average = 9.87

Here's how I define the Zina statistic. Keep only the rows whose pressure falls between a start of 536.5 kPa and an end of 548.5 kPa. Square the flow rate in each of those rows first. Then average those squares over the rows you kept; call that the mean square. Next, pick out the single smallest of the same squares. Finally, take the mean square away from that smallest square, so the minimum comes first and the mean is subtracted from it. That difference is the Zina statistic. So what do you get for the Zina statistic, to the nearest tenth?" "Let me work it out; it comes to -2.9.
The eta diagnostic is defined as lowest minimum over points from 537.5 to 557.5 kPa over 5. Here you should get 0.92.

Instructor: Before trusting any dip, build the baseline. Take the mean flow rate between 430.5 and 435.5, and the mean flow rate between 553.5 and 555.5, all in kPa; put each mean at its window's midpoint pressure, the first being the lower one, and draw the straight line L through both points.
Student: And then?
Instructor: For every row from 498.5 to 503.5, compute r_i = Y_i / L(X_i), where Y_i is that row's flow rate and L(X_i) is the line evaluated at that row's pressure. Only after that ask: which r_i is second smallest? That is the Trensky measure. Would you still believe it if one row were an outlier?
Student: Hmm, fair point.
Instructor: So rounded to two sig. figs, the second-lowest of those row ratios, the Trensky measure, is 0.98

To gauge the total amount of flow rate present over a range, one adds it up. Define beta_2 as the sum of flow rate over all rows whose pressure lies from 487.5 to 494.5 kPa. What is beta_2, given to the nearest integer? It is 41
